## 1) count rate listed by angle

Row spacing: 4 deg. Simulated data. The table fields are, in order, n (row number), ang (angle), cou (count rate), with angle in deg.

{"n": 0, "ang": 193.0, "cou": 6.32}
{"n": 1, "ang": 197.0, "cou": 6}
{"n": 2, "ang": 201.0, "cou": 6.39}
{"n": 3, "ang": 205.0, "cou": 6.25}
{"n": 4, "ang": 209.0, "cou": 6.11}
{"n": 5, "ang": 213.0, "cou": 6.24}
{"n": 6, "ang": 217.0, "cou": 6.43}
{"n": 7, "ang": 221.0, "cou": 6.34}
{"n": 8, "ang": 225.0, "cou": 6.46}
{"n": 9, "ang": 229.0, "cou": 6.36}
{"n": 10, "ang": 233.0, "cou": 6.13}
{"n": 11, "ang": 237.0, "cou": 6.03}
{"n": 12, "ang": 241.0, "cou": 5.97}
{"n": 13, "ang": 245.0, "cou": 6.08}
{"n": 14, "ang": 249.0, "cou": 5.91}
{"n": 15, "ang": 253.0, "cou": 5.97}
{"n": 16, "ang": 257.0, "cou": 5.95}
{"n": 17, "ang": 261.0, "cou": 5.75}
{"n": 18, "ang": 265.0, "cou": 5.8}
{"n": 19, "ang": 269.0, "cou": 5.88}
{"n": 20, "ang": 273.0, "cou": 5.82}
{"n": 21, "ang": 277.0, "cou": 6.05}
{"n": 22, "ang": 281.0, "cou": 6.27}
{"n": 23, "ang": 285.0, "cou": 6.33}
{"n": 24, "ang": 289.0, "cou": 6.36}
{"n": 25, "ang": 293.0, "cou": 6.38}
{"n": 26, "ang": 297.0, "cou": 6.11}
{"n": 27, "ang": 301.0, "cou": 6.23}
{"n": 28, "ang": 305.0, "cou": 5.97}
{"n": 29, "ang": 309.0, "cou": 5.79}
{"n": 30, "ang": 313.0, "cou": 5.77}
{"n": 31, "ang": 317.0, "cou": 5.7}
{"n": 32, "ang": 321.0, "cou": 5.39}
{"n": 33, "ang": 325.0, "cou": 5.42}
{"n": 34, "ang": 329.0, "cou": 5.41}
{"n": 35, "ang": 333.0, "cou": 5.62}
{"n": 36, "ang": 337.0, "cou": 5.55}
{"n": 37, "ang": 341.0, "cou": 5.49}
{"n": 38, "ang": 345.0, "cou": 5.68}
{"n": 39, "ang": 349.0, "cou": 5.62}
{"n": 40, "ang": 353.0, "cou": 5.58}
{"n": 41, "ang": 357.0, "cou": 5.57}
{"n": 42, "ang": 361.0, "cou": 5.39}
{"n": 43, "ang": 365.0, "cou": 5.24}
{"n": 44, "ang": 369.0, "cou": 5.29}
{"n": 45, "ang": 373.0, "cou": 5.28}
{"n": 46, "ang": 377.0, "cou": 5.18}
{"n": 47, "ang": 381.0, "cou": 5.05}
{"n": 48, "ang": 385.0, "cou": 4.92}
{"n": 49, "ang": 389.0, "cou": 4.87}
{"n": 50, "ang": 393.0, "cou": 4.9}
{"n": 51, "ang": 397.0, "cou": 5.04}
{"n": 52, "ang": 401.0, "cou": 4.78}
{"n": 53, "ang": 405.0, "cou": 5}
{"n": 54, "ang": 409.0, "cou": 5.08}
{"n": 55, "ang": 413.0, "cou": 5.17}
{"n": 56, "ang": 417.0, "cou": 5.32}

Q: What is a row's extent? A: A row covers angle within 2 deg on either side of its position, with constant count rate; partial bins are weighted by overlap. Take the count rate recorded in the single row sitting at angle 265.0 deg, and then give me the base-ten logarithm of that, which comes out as 0.763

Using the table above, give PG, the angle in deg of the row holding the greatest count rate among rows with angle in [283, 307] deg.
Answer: 293.0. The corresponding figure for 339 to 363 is 345.0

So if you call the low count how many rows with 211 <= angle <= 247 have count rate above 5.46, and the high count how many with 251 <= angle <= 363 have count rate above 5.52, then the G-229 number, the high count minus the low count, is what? 14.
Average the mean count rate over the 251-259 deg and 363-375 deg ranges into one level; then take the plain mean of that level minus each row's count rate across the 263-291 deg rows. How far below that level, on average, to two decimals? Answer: -0.46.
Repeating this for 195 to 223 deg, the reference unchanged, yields -0.64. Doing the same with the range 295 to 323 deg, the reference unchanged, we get -0.24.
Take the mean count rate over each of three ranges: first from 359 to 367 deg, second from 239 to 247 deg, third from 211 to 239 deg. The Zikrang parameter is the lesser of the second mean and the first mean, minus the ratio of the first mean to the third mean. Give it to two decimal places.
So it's 4.47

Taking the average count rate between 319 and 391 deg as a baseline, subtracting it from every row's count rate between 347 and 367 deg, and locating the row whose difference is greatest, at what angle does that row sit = 349.0 deg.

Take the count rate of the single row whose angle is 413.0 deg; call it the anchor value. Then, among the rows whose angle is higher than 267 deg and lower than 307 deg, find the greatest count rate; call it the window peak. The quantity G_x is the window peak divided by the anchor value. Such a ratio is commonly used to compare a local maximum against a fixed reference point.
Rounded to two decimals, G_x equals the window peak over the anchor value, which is 1.23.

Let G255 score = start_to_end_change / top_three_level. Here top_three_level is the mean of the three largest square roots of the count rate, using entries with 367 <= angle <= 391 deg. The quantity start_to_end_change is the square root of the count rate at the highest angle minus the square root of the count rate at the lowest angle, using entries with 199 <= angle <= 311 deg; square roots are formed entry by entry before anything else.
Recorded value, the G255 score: -0.05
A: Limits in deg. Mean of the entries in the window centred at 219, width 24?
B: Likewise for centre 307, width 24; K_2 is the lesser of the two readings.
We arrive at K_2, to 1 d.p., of 5.9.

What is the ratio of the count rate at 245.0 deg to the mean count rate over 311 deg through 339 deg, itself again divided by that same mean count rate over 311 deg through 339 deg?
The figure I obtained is 0.197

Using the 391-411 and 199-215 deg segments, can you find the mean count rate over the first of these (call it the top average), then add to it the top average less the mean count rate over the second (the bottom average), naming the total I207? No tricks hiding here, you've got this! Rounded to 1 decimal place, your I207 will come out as 3.7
